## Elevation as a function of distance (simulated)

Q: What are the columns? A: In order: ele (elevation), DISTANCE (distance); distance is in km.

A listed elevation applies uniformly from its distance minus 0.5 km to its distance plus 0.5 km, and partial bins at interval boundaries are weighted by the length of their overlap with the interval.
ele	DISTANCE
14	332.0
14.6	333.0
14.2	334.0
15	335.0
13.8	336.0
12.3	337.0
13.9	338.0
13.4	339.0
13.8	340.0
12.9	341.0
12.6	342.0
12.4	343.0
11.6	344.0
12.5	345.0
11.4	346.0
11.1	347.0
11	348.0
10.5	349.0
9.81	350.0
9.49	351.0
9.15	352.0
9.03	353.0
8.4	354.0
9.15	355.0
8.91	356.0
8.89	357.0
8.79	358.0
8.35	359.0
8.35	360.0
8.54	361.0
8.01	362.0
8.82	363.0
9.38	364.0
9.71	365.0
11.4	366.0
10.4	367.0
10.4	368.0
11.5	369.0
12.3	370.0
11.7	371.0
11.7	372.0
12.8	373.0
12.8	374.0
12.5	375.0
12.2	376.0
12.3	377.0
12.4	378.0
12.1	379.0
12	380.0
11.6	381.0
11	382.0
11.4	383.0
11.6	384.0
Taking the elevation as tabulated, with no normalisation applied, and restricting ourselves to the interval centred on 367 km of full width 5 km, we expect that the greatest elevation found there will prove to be 11.5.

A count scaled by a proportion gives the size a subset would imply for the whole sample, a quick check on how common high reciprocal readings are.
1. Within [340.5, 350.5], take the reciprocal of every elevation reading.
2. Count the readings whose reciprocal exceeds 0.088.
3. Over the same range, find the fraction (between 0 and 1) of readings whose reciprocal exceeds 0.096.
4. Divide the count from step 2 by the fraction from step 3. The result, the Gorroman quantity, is 40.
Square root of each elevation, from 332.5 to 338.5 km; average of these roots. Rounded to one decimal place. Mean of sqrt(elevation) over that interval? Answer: 3.7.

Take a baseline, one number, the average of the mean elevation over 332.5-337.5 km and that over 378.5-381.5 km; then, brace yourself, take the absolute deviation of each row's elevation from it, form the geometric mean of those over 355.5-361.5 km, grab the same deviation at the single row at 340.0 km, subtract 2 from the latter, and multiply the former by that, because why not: -4.9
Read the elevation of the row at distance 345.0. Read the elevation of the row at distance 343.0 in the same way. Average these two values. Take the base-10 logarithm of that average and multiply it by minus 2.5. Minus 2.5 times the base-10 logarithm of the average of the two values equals -2.74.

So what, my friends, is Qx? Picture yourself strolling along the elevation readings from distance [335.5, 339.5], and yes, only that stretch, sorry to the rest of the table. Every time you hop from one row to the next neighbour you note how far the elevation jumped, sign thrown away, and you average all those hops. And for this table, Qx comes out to 1.2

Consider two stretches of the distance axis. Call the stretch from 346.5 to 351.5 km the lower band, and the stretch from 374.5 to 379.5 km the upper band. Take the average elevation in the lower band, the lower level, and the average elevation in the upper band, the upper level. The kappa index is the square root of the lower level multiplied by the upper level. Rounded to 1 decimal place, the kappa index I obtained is 11.3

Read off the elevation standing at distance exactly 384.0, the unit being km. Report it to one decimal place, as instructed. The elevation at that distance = 11.6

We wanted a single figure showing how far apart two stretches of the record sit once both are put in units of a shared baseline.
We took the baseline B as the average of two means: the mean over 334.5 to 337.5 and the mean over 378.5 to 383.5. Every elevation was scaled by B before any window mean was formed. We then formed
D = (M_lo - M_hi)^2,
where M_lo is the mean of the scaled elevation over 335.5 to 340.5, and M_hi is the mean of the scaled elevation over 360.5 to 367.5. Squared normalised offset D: 0.10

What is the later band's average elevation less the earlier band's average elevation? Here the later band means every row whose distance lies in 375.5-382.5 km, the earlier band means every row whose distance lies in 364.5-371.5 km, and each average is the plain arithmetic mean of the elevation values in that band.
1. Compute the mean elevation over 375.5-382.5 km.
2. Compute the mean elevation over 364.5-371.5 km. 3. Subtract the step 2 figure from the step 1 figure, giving 0.9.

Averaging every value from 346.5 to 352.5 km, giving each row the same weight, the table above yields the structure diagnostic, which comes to 10.2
